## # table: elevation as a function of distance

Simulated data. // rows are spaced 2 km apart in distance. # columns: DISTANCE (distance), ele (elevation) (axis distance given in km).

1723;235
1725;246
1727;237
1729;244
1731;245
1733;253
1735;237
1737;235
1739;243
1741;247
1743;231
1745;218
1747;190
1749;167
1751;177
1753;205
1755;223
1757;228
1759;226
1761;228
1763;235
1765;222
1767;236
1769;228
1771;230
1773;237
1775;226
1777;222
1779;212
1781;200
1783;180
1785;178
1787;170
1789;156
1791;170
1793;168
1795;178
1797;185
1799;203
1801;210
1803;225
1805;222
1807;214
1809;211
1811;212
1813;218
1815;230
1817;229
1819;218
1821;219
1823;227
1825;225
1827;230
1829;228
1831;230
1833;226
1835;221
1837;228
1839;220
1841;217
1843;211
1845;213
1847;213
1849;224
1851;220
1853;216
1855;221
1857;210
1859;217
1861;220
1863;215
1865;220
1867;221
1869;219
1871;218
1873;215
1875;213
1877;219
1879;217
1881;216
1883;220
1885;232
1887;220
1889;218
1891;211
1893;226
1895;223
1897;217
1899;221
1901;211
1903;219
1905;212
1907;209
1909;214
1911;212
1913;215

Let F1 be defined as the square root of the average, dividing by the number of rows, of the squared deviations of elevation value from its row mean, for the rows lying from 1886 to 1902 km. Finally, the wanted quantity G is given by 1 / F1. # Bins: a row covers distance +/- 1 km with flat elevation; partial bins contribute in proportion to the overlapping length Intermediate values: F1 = 5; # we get 0.20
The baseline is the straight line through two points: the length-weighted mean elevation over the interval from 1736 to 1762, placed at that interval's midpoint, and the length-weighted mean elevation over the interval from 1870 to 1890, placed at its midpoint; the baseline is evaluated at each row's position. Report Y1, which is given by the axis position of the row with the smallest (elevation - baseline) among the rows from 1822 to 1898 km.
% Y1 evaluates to 1857 km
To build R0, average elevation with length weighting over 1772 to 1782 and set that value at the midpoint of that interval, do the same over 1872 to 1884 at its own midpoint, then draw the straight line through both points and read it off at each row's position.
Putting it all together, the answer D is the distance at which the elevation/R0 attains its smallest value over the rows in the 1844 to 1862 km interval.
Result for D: 1857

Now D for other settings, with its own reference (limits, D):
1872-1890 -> 1875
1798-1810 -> 1799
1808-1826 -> 1809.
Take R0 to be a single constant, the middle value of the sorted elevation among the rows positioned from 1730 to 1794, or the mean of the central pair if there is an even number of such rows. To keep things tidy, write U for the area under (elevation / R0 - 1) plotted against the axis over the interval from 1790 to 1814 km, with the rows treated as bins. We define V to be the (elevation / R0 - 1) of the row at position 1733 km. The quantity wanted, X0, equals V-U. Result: 2.6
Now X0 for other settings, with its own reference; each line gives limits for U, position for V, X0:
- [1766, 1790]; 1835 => 1.9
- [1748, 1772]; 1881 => 0.8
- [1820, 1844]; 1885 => 0.1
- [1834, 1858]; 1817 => 0.7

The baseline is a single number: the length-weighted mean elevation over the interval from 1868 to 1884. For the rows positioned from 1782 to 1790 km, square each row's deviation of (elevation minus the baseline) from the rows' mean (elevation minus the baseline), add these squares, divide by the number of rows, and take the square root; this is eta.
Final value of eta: 9.4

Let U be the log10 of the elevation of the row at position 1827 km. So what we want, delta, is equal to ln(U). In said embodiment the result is 0.859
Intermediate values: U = 2.36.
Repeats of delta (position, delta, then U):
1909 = 0.846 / 2.33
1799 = 0.836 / 2.31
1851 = 0.851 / 2.34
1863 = 0.847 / 2.33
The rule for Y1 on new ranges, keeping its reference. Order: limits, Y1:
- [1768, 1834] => 1789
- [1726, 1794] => 1789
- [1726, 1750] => 1749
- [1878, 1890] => 1881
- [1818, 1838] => 1819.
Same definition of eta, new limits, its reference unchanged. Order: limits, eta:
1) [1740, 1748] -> 20.9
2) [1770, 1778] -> 5.5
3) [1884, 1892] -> 7.6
